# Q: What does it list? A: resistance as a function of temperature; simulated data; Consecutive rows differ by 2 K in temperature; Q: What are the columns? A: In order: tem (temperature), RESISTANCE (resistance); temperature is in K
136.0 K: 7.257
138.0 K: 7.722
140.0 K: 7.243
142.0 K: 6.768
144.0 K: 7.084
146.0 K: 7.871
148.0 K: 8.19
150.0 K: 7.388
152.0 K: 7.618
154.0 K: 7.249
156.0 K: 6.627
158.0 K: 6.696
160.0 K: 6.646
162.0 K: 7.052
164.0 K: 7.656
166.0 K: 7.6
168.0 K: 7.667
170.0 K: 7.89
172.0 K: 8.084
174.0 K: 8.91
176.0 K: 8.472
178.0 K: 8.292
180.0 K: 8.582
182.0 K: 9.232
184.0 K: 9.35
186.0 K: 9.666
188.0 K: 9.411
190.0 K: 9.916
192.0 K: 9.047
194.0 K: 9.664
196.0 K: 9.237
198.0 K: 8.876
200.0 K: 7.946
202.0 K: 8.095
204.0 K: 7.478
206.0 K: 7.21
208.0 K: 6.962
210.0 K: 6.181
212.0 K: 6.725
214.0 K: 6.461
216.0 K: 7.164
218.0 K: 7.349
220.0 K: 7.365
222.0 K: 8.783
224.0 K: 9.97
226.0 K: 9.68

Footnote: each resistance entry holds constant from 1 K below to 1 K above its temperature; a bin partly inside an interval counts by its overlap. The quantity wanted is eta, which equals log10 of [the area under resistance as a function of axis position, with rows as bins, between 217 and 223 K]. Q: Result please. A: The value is 1.67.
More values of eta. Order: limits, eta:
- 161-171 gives 1.88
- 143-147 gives 1.48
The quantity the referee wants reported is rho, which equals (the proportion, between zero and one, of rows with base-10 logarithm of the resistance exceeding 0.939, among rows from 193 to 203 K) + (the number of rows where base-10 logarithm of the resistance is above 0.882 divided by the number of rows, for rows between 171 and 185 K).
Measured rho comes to 1.60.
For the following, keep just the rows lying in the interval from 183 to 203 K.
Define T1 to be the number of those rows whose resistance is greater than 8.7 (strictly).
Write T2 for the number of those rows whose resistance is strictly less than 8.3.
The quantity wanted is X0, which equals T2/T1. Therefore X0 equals 0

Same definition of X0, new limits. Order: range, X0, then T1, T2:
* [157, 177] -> 8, 1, 8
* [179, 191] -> 0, 5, 0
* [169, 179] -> 3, 1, 3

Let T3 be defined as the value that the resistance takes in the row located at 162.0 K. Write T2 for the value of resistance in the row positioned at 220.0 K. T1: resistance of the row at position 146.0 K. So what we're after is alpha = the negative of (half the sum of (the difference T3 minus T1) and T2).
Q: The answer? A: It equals -3.3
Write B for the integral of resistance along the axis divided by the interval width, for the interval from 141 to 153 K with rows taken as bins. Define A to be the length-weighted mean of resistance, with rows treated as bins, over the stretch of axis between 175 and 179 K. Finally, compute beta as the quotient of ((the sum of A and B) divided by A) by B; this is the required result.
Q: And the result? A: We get 0.25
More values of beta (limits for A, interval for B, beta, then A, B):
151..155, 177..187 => 0.25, 7.4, 9.0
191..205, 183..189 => 0.22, 8.6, 9.5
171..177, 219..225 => 0.23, 8.5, 8.7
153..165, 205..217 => 0.29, 7.0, 6.8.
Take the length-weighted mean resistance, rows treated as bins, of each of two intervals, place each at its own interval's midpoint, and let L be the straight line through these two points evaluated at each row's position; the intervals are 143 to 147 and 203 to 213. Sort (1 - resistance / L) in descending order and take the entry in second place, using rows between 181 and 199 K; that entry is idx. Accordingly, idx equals -0.28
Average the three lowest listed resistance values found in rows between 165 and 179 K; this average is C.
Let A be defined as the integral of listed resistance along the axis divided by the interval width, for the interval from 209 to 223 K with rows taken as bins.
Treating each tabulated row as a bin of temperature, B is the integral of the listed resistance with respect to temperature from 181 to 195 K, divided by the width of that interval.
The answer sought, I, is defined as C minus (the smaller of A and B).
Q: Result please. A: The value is 0.6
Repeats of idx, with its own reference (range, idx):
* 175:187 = -0.18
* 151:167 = 0.09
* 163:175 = -0.05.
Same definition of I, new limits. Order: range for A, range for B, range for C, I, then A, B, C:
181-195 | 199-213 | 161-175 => 0.2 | 9.5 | 7.2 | 7.4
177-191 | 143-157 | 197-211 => -0.6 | 9.2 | 7.4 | 6.8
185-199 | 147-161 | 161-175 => 0.2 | 9.4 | 7.2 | 7.4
